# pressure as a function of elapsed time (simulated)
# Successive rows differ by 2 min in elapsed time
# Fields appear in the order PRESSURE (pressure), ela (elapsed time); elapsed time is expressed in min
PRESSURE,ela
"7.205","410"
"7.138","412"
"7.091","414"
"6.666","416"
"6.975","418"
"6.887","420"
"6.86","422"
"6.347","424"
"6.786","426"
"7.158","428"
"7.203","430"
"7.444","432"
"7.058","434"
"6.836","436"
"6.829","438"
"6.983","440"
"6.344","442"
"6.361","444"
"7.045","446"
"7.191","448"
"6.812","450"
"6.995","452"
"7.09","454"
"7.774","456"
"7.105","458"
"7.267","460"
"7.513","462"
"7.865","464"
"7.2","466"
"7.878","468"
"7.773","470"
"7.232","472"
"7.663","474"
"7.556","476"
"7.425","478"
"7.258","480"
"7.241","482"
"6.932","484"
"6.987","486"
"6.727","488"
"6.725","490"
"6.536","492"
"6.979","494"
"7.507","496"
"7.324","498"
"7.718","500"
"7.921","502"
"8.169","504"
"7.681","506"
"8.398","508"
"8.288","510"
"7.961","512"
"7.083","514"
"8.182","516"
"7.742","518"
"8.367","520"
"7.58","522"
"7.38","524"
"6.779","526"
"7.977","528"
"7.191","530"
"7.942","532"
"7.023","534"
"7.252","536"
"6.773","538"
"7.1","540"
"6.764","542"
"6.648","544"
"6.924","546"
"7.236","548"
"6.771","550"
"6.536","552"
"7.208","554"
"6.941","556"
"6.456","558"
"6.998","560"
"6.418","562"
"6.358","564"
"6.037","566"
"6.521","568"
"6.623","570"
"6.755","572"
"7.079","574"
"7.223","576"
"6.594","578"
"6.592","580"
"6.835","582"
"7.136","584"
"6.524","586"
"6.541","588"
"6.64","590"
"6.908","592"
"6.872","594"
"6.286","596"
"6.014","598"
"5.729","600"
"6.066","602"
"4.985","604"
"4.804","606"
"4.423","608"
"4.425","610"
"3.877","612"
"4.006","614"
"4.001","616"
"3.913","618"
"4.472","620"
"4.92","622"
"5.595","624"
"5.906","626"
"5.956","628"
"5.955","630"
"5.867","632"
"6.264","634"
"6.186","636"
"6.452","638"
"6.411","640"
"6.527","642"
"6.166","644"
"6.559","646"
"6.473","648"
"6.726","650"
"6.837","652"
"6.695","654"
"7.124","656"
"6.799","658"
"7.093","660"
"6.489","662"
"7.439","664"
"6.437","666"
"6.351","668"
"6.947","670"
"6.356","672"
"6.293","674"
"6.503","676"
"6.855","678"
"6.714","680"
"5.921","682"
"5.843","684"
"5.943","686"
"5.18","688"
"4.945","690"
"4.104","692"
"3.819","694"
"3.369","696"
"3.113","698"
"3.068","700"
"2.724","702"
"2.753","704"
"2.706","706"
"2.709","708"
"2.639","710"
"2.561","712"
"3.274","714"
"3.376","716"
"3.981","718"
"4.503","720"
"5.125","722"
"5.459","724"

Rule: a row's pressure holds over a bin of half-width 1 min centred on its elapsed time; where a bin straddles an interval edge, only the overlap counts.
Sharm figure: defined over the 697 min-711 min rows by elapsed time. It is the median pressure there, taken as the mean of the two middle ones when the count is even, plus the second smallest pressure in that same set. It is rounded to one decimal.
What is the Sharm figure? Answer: 5.4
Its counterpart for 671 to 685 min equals 12.3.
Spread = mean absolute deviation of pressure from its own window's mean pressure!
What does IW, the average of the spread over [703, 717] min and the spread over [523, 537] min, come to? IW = 0.31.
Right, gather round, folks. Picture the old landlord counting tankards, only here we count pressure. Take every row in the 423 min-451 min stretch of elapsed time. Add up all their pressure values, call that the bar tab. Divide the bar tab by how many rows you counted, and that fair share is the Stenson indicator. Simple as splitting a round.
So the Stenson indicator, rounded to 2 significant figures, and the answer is 6.9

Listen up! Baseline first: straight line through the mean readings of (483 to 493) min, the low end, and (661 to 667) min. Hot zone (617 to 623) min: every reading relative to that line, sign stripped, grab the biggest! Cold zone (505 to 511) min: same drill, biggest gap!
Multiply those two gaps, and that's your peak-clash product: 4.6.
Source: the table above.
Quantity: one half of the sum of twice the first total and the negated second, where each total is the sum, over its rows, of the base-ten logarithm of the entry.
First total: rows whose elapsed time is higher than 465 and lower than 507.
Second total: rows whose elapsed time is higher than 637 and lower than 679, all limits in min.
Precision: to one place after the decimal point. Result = 9.6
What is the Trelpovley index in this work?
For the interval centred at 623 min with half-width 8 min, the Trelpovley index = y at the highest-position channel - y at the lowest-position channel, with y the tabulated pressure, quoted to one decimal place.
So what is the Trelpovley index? 2.0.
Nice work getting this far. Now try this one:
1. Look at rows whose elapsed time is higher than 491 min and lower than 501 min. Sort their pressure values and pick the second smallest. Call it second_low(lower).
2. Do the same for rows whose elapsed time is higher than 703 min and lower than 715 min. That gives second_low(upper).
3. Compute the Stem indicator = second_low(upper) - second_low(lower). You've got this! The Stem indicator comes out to -4.3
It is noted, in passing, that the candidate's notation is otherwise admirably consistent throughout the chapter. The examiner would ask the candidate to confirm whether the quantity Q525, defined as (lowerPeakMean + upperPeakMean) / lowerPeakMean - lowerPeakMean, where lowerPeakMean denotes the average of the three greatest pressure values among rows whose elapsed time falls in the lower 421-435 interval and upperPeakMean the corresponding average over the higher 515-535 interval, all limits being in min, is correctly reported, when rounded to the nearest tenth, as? -5.1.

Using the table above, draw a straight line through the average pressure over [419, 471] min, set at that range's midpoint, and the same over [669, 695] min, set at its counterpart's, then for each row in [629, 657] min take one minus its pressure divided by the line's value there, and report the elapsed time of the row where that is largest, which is 632 min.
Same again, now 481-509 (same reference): 492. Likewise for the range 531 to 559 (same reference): 558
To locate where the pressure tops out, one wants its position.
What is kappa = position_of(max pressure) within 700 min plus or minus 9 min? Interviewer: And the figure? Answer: 692 min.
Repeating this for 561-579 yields 576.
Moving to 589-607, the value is 592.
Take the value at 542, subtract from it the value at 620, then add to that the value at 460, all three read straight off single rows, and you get 9.6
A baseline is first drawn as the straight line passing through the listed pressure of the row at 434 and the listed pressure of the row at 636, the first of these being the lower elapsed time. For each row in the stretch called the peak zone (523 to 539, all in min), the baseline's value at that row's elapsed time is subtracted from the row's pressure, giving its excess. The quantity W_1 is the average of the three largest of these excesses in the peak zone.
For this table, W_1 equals 1.1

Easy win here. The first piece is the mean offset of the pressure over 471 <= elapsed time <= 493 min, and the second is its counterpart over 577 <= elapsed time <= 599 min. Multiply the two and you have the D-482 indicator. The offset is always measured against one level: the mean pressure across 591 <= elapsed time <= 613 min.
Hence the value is 1.9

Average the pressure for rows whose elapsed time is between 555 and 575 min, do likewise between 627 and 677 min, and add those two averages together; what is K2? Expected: 13.1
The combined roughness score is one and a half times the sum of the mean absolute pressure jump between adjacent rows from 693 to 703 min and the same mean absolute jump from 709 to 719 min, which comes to 1.0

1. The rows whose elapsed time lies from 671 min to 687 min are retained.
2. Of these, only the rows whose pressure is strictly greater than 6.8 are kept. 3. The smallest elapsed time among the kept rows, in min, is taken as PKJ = 678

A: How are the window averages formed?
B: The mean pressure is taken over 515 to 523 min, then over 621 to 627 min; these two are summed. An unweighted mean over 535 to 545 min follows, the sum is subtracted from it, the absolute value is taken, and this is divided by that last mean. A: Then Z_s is 0.95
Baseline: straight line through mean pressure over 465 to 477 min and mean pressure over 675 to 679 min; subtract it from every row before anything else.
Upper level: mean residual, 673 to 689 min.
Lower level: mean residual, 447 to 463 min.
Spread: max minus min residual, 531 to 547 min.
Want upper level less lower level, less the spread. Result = -1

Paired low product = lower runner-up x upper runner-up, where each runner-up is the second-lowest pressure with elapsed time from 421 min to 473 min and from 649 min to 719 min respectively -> 17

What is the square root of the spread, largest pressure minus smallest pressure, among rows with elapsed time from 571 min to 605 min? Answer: 1.5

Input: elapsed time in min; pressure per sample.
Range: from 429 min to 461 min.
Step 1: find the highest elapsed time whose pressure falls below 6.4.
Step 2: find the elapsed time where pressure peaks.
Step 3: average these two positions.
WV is 450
